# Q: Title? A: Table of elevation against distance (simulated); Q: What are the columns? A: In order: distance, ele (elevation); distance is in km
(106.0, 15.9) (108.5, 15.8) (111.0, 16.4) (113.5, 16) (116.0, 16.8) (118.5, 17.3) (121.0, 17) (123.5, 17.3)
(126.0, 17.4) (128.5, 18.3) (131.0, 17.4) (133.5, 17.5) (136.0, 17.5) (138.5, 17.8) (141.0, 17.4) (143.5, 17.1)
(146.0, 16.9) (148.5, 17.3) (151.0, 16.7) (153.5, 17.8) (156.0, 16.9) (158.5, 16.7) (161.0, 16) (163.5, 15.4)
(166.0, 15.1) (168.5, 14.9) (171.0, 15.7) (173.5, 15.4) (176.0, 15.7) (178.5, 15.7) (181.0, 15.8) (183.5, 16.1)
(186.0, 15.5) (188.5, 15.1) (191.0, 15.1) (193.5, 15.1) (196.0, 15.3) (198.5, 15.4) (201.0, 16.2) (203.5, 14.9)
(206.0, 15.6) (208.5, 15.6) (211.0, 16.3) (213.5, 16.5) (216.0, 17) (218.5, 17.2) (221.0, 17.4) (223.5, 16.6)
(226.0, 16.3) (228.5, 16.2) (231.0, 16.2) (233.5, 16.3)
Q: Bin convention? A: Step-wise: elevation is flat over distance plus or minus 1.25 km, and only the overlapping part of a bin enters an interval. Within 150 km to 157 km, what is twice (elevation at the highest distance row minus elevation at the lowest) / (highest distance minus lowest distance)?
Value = 0.08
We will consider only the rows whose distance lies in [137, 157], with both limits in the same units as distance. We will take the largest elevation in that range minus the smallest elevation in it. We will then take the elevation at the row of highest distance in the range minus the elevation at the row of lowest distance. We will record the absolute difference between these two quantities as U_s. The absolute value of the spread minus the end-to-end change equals 2.0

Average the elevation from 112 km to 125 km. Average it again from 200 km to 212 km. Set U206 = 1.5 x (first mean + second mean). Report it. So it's 49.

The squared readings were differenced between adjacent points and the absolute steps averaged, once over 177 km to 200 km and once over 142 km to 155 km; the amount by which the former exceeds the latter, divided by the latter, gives -0.7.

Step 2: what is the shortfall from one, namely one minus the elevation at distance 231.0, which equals -15.2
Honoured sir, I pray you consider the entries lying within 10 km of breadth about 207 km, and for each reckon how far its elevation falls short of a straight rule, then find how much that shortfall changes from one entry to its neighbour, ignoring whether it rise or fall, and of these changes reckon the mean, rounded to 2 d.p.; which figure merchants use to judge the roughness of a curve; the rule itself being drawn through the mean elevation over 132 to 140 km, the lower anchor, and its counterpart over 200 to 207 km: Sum 0.54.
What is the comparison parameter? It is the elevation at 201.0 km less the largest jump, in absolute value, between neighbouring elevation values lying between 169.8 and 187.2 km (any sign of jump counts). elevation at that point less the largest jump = 15.6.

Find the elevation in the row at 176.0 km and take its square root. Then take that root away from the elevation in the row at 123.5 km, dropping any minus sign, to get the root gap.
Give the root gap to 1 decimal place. 13.3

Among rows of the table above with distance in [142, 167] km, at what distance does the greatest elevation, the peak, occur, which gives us 153.5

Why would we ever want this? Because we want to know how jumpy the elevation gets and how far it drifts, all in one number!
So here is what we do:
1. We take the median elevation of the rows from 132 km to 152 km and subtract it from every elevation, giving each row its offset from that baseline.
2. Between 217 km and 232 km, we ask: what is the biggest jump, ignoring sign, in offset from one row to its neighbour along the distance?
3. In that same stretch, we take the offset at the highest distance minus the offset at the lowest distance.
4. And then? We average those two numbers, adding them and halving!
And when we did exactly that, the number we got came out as -0.10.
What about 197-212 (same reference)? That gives 1.10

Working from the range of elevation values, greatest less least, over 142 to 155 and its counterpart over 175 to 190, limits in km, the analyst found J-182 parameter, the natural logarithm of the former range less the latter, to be -2.3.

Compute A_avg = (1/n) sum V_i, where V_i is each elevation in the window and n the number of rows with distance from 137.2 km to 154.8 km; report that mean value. 17.3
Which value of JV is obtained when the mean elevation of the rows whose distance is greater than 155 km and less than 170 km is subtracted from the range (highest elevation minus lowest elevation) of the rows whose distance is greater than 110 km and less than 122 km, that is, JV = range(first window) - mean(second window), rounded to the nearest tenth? -14.5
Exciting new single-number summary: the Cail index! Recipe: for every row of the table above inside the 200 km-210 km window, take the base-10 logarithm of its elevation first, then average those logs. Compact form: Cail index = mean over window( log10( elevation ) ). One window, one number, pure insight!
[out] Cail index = 1.19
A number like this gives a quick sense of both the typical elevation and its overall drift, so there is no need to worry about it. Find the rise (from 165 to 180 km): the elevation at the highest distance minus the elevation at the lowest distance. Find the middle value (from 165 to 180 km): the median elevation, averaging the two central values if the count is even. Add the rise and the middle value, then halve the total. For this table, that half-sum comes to 8.1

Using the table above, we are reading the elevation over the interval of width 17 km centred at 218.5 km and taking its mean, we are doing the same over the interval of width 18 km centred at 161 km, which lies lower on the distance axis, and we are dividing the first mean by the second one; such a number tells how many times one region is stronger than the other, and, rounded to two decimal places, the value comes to 1.04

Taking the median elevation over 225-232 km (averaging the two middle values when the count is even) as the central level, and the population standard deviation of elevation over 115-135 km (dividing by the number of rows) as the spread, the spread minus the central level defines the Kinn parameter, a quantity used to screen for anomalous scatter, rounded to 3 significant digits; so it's -15.8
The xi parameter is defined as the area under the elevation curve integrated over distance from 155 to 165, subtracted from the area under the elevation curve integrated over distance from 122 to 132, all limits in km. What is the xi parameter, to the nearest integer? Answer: 14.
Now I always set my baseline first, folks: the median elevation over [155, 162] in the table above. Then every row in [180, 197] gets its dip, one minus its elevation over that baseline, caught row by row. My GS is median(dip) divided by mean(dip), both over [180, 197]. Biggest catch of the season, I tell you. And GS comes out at 1.10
